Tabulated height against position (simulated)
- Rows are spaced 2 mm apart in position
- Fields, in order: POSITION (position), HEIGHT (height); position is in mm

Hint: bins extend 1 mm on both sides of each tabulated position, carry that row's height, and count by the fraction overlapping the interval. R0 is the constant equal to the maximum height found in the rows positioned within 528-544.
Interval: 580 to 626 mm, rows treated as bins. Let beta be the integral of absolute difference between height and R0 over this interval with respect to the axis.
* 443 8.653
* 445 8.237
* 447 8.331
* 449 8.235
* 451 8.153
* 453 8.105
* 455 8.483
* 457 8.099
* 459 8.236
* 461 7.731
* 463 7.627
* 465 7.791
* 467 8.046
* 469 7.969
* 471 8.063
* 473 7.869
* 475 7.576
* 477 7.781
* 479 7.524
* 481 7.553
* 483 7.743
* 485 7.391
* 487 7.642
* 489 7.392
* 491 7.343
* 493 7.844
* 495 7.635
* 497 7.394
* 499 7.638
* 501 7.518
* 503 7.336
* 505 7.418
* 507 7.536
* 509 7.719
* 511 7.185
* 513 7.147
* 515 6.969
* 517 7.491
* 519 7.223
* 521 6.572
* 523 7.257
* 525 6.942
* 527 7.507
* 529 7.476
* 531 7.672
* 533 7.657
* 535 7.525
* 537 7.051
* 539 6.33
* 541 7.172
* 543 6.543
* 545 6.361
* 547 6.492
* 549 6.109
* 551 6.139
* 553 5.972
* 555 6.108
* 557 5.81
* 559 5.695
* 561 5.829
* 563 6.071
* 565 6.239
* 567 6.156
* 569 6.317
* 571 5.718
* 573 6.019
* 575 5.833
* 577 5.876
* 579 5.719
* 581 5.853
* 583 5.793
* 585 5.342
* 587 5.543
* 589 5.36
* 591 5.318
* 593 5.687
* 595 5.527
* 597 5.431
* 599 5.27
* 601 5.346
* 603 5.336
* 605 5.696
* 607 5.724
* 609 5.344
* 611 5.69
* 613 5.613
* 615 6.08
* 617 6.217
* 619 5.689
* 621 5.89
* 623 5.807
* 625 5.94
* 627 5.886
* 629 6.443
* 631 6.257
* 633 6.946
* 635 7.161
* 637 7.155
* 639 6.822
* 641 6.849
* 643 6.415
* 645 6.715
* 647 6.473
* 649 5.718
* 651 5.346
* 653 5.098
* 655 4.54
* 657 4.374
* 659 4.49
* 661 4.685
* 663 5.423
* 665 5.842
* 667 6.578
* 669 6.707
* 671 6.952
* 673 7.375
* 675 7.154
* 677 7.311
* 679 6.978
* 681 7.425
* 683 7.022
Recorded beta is 94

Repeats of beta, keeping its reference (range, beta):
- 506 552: 29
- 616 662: 79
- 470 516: 10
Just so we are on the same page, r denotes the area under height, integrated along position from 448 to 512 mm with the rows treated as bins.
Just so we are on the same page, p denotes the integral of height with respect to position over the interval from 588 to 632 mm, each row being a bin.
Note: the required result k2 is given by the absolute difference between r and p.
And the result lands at 244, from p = 251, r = 495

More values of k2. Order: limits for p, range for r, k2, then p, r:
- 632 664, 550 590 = 46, 188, 235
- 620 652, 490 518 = 5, 204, 208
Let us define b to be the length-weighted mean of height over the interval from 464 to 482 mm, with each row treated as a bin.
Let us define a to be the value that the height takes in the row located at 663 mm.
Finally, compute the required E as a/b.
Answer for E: 0.7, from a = 5.423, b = 7.8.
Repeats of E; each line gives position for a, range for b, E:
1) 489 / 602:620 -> 1.3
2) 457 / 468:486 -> 1.0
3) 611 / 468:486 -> 0.7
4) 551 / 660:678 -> 1.0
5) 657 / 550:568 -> 0.7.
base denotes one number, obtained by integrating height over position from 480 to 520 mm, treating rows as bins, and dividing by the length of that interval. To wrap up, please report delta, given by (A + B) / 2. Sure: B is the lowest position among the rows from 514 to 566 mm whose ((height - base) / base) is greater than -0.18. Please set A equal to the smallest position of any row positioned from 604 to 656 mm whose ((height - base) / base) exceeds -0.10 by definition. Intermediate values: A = 633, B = 515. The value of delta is 574 mm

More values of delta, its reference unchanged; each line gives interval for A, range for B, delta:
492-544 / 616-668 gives 555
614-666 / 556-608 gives 599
